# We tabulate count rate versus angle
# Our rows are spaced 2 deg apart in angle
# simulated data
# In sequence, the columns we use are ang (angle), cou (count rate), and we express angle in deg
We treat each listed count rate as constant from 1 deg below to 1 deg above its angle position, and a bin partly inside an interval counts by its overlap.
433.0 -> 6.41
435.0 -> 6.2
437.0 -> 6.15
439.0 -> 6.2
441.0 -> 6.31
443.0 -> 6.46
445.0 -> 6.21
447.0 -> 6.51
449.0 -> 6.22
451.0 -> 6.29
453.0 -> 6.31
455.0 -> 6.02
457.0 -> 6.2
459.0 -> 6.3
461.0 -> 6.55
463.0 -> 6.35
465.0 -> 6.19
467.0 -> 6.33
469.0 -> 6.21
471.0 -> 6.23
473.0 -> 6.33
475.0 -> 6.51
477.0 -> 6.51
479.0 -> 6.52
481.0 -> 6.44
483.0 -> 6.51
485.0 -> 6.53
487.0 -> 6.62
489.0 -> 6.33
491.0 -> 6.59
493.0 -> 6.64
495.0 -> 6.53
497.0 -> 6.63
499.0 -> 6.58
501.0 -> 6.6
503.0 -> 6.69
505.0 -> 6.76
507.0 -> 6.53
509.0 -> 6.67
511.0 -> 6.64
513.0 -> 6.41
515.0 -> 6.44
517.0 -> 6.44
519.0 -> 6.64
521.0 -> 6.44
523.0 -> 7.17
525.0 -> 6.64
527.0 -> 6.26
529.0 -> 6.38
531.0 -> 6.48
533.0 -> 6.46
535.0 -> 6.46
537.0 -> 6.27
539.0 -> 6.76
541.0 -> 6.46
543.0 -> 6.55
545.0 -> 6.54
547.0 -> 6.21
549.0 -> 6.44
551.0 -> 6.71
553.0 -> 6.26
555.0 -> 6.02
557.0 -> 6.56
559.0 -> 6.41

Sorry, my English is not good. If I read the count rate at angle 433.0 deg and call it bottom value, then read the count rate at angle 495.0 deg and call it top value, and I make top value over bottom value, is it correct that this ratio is 1.02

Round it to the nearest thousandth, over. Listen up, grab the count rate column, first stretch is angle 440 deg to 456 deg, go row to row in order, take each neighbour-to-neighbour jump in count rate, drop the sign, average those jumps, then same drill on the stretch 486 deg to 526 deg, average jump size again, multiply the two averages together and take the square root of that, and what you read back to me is 0.186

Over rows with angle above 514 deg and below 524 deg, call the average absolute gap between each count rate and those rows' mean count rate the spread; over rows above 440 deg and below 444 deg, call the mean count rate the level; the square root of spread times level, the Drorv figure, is 1.2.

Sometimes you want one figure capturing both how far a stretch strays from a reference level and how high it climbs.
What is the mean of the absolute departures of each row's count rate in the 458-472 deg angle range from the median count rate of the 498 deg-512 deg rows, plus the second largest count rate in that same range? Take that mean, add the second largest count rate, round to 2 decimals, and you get 6.68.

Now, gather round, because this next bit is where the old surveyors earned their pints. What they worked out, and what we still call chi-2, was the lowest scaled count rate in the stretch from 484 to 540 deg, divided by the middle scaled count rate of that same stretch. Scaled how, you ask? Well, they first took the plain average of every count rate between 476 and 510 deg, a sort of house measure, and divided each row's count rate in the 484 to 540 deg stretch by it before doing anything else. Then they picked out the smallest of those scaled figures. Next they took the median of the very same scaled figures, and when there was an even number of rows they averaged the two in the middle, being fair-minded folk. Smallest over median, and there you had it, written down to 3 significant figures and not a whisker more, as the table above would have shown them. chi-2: 0.955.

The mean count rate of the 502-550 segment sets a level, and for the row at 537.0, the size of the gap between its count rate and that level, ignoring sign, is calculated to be 0.26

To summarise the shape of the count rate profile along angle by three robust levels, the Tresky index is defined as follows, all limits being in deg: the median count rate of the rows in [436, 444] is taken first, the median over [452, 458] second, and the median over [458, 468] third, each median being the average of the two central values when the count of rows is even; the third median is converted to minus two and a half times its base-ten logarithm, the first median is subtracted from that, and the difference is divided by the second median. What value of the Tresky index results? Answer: -1.33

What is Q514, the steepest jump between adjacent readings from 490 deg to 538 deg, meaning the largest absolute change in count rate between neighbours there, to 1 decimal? 0.7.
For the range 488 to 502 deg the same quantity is 0.3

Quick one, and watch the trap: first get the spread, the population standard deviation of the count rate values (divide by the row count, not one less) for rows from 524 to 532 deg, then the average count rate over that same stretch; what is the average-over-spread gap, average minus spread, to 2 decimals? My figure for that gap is 6.30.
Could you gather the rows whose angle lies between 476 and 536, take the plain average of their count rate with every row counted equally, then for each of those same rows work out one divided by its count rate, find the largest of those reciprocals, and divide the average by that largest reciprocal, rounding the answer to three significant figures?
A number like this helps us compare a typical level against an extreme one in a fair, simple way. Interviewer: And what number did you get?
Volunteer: 41.0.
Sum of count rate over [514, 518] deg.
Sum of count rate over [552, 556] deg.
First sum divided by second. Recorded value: 1.049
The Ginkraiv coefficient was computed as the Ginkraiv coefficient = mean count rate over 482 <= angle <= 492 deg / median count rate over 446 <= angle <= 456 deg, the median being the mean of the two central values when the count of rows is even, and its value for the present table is 1.04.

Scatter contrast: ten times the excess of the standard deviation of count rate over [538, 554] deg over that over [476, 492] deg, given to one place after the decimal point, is 1.0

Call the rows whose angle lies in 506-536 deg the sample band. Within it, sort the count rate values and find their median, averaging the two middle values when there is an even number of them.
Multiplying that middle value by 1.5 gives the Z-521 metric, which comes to 9.69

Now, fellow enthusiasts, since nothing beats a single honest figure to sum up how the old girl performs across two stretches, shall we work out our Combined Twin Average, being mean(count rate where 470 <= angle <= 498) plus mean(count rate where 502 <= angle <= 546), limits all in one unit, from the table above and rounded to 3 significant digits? 13.0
